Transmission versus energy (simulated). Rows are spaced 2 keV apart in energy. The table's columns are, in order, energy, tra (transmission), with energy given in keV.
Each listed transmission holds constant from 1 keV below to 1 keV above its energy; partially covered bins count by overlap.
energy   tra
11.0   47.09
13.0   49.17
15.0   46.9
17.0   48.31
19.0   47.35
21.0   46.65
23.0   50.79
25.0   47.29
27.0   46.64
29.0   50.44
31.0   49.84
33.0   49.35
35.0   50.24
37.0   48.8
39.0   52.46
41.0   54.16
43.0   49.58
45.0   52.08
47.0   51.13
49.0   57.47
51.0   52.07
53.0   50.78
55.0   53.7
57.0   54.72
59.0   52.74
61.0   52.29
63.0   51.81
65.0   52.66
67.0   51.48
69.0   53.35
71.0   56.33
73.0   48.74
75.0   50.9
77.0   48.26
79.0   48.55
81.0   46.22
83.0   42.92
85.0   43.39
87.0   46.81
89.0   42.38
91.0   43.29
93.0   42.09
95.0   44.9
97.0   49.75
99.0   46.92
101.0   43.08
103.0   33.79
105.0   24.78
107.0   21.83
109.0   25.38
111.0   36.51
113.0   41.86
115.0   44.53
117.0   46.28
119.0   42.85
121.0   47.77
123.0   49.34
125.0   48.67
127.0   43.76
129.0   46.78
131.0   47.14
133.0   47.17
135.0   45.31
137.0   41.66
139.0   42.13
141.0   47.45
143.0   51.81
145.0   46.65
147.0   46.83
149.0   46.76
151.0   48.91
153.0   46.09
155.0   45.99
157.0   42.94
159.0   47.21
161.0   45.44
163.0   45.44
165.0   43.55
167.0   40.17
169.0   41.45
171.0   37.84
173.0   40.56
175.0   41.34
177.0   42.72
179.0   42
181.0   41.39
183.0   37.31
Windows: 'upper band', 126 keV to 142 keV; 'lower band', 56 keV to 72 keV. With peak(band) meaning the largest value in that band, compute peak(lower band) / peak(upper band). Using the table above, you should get 1.19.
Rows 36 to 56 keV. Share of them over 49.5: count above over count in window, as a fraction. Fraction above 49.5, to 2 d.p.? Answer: 0.90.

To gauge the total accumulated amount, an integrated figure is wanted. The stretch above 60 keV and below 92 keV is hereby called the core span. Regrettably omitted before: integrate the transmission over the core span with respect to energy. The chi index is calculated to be 1559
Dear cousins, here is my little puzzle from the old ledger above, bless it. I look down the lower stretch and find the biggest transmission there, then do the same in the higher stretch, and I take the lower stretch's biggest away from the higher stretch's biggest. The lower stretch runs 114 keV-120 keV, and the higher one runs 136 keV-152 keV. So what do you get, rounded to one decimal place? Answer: 5.5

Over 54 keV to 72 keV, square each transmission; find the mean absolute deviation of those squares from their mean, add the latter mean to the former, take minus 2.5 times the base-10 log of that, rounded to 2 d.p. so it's -8.68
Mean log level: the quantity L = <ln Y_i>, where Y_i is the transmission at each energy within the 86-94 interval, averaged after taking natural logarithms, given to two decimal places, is 3.78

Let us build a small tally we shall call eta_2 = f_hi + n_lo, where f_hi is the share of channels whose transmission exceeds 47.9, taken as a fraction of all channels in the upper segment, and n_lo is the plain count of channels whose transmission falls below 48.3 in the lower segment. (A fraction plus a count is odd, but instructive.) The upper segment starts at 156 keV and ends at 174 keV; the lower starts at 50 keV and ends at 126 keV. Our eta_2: 21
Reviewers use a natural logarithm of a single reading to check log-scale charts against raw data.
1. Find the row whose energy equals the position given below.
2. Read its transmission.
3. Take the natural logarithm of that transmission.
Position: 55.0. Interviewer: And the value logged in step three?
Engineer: 3.98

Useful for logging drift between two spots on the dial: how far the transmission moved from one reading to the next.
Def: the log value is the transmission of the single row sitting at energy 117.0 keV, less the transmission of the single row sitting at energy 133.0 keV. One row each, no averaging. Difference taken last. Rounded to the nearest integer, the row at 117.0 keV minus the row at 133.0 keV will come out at -1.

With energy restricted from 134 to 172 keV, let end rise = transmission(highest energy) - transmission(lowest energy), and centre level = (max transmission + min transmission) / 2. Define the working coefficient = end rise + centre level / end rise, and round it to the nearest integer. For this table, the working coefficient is -13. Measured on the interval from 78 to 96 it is -16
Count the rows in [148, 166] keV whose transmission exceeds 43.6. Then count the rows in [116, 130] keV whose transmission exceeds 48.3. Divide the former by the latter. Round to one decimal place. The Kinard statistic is 3.5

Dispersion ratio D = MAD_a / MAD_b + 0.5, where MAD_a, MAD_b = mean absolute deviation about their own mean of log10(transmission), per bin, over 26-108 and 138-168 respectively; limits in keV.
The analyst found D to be 3.1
